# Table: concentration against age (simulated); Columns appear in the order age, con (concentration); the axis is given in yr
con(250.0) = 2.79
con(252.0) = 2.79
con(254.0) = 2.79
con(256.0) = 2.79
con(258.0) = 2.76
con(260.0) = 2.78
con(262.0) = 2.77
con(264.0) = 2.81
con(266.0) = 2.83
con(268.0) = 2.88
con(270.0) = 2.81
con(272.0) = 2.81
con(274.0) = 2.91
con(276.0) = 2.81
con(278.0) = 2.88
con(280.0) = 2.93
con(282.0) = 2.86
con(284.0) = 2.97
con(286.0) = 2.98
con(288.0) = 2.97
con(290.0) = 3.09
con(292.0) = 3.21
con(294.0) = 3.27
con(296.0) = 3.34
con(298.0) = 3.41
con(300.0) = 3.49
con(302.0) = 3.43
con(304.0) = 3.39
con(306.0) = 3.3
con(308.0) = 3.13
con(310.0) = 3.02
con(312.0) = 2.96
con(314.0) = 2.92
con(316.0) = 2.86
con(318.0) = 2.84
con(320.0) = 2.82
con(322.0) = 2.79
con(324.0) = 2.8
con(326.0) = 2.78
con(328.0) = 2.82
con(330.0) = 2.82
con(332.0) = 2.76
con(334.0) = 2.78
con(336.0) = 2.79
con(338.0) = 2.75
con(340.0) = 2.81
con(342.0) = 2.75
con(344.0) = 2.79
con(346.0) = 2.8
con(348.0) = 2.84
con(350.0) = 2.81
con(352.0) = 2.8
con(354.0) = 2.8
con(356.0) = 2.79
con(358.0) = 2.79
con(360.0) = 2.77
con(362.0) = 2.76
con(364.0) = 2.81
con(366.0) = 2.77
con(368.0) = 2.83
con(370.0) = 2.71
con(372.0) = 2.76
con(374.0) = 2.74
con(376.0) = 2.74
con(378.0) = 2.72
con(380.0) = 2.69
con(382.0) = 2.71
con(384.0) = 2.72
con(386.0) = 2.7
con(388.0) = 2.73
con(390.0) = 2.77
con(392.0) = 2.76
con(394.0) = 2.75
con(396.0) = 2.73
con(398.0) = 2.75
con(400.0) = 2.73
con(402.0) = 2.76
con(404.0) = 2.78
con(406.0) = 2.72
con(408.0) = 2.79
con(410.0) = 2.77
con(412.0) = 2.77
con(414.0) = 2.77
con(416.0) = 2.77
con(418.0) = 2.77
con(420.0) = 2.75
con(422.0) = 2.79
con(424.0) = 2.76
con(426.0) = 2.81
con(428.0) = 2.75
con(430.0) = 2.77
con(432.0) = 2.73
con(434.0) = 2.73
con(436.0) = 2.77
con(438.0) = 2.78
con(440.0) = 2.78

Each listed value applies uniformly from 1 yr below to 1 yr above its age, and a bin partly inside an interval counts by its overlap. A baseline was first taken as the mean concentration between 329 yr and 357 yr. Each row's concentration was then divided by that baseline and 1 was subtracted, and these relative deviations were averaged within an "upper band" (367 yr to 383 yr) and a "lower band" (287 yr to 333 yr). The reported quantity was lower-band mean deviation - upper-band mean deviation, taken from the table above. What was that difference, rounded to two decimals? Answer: 0.11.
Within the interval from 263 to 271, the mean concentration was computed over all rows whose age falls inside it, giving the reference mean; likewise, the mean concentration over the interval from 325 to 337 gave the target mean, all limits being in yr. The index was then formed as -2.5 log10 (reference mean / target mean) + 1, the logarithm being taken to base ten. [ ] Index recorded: 0.984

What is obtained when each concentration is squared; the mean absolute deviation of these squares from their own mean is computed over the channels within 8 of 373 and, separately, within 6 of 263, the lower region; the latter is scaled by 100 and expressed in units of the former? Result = 114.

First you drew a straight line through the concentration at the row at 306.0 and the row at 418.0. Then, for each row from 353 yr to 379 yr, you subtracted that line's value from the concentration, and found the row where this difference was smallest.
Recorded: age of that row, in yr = 370.0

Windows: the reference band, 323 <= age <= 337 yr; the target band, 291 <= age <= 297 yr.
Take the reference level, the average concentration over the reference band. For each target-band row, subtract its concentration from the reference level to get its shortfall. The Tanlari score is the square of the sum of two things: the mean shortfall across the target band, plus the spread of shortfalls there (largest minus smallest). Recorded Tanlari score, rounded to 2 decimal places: 0.12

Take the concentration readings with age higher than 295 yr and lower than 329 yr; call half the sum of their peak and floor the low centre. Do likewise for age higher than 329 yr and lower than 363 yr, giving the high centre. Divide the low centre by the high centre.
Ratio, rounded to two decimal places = 1.12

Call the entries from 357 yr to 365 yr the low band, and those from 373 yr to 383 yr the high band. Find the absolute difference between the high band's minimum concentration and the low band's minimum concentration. 0.070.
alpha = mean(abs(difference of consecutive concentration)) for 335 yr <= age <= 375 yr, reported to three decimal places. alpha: 0.035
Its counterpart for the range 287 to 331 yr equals 0.061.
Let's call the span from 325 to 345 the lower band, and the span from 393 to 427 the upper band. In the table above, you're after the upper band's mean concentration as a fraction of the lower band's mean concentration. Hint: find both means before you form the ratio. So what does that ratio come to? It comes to 0.99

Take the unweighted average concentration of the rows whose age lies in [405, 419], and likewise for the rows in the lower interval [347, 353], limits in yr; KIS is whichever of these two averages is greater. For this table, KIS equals 2.82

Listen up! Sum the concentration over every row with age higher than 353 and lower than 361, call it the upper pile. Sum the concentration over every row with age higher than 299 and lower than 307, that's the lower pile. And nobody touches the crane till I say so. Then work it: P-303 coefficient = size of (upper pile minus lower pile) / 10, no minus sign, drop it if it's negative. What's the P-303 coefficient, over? 0.246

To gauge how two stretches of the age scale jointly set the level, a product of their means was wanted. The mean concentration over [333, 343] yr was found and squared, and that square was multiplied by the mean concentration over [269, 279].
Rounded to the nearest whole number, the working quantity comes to 22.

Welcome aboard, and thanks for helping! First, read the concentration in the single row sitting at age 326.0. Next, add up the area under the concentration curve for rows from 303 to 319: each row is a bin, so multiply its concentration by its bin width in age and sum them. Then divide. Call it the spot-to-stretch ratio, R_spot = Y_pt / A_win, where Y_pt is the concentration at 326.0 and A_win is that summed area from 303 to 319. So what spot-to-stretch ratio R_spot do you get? 0.057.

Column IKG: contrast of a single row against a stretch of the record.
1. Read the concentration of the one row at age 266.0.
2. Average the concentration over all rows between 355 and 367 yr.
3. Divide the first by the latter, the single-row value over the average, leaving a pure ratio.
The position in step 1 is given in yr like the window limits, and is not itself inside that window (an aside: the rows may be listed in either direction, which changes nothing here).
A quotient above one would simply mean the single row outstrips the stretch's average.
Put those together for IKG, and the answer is 1.02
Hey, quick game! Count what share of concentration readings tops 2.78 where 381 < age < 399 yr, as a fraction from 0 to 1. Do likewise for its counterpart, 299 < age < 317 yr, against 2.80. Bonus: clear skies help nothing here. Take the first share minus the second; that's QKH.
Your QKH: -1.0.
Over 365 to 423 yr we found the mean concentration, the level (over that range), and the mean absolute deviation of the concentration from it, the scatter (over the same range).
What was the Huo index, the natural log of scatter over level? -4.7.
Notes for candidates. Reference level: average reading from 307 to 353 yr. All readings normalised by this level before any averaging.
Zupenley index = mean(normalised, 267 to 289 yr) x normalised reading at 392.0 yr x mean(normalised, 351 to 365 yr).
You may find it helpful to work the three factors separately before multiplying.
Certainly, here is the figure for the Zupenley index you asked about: 0.98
